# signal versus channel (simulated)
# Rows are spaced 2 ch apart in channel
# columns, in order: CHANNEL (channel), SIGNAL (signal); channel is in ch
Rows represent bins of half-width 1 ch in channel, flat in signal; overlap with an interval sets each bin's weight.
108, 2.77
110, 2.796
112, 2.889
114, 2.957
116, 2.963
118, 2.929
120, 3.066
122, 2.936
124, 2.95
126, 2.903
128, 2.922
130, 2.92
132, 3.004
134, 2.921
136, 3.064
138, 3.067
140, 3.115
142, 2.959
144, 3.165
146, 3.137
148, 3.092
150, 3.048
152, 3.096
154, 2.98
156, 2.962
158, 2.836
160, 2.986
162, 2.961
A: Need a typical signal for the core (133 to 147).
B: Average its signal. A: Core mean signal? 3.06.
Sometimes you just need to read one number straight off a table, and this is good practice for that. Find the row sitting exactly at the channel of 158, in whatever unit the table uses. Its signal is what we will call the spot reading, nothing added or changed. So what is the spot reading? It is 2.836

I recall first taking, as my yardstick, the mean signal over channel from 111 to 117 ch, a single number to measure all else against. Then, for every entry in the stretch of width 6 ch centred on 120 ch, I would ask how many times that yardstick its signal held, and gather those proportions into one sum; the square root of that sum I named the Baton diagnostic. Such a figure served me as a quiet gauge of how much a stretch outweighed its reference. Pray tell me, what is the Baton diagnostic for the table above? 1.74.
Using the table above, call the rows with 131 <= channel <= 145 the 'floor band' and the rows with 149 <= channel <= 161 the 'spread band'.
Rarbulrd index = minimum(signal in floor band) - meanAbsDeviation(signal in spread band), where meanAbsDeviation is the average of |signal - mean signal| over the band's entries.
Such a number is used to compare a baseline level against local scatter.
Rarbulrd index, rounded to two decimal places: 2.86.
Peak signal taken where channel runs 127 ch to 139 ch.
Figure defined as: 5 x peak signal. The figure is 15.3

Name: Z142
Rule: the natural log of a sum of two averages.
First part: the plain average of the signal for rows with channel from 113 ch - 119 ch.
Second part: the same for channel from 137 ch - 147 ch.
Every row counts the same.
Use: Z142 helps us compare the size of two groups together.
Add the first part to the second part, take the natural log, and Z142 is 1.798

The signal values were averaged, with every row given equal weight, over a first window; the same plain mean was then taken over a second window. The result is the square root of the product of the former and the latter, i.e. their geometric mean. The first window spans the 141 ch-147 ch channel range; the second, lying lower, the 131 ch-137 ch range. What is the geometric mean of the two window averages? 3.04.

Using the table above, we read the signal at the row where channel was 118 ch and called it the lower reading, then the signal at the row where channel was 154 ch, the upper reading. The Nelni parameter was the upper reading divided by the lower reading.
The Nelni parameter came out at 1.02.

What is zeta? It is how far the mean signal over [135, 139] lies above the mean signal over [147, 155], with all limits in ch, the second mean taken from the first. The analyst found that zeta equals 0.01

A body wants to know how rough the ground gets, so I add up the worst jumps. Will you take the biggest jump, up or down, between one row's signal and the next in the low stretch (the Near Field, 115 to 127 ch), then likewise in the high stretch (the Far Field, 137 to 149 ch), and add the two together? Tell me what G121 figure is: 0.343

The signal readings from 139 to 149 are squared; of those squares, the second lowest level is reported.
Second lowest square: 9.56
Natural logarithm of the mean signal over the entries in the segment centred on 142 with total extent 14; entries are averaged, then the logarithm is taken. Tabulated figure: 1.13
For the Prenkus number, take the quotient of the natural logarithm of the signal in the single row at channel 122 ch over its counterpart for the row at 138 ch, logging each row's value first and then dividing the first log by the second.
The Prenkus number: 0.96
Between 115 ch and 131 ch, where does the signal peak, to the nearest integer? 120 ch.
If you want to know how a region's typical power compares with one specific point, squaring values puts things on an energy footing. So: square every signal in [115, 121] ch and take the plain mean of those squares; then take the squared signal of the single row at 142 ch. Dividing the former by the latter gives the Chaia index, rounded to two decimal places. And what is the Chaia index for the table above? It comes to 1.02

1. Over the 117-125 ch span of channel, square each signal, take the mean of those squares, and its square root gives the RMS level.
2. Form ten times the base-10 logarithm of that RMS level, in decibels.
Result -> 4.729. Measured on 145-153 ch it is 4.904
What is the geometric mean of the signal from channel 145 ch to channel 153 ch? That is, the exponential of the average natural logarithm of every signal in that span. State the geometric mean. 3.09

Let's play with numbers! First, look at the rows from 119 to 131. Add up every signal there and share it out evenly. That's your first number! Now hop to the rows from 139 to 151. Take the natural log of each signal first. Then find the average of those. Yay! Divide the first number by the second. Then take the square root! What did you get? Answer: 1.62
